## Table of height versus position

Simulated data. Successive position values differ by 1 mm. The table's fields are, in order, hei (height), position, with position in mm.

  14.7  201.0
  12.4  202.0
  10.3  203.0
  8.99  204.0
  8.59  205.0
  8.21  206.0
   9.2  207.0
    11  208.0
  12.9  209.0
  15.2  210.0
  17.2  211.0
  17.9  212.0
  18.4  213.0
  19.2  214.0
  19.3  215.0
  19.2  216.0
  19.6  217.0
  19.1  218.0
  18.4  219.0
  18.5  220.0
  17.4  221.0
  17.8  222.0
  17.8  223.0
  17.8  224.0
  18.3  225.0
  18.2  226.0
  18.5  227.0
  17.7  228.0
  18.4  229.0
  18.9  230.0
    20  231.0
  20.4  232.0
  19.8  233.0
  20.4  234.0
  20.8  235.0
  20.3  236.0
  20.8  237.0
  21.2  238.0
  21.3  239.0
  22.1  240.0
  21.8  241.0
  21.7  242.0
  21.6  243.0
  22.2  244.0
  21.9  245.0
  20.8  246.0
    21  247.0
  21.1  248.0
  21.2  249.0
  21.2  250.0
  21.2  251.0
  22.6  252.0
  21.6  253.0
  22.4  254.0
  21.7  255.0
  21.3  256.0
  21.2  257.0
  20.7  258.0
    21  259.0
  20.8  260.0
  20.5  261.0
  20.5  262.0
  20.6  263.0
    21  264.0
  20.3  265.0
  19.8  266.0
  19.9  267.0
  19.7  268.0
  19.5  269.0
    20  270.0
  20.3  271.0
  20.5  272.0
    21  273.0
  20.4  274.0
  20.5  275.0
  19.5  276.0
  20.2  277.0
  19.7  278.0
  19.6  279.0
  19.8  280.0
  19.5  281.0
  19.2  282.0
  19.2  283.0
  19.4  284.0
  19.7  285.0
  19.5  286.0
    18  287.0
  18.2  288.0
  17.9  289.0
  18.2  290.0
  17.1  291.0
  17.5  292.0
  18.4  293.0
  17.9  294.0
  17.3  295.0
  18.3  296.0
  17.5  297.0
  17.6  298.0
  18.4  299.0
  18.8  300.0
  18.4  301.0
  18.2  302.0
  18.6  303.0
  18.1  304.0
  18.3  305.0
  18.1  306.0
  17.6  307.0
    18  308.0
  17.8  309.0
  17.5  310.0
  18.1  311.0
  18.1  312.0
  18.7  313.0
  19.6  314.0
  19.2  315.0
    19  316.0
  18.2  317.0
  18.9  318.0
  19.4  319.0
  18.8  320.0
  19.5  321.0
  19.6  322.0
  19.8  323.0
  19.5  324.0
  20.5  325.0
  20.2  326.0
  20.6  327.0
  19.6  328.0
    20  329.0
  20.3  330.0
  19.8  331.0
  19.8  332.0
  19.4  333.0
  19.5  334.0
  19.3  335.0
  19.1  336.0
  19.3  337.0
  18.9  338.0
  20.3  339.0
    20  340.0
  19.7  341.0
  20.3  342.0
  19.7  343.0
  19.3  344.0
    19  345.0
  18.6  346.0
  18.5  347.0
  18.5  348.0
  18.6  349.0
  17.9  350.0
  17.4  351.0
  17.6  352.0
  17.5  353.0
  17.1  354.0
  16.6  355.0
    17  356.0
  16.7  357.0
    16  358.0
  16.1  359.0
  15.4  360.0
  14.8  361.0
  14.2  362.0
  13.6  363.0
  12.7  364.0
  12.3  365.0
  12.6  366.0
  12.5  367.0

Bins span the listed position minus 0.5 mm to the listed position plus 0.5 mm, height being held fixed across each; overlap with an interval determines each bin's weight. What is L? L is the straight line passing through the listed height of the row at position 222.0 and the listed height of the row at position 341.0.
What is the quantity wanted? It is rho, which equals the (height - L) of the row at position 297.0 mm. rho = -1.5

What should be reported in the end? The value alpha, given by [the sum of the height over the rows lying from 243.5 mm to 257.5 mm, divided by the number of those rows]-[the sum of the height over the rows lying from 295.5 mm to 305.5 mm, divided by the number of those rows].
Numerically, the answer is 3.3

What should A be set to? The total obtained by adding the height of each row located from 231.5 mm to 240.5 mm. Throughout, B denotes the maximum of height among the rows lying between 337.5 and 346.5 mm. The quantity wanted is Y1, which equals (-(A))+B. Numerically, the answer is -167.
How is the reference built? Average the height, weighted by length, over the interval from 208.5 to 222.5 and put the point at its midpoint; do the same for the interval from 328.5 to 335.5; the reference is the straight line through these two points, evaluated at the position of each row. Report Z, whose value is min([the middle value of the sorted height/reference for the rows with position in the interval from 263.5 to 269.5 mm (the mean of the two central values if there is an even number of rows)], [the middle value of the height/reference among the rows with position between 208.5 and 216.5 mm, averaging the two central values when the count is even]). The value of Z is 1.02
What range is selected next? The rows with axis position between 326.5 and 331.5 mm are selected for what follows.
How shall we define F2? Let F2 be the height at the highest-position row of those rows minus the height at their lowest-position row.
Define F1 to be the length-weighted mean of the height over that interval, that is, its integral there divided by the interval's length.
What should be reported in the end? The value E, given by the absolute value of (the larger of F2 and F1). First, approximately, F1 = 20.1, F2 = -0.8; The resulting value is 20.1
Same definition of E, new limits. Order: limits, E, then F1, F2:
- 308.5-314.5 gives 18.3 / 18.3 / 1.8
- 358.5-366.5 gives 14.0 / 14.0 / -3.5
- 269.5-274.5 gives 20.4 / 20.4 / 0.4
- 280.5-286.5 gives 19.4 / 19.4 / 0.0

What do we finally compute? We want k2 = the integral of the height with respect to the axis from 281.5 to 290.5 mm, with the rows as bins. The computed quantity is 169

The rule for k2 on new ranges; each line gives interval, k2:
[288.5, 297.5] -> 160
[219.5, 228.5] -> 162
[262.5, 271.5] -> 181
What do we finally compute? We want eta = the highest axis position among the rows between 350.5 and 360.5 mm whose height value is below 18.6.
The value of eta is 360.0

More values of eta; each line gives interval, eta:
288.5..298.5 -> 298.0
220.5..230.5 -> 229.0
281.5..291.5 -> 291.0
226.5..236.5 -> 229.0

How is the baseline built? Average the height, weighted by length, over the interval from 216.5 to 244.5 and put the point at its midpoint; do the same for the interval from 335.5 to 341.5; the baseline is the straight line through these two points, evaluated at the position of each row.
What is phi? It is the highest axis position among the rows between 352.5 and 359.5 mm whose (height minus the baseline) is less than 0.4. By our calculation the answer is 359.0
